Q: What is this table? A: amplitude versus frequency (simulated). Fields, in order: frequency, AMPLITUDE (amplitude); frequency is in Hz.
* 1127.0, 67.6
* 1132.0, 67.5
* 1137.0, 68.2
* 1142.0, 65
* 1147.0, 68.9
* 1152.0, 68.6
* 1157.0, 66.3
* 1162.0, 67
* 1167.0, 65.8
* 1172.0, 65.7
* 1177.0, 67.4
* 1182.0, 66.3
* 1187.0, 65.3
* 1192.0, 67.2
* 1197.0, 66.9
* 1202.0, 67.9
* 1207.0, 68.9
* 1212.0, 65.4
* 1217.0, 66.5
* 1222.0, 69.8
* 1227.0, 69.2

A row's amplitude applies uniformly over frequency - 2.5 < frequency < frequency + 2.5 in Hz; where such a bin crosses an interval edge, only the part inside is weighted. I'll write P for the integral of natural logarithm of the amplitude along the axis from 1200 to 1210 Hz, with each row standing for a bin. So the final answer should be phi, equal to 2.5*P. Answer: 105.6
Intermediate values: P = 42.2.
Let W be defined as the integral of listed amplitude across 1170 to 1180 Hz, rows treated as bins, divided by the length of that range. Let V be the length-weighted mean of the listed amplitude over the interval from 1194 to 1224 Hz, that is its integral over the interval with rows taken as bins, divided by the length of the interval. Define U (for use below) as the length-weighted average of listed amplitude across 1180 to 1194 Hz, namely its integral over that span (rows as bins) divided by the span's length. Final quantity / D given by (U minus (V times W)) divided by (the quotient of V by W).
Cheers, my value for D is -4368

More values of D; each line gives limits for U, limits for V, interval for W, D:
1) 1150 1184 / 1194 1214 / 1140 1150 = -4440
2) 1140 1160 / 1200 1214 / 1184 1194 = -4317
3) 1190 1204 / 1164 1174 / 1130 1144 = -4413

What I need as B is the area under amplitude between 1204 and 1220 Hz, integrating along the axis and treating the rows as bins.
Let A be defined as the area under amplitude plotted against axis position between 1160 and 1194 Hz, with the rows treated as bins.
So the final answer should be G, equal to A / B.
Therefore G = 2.1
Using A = 2256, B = 1073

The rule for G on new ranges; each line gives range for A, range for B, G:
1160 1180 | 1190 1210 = 1.0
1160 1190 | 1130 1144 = 2.1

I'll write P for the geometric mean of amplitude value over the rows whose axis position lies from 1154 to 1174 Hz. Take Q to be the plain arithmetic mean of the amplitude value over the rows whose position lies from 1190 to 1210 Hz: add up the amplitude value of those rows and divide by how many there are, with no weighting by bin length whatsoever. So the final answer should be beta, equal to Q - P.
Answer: 1.5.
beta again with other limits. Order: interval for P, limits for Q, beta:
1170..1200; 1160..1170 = -0.1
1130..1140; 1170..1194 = -1.5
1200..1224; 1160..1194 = -1.3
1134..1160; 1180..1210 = -0.3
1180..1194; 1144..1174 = 0.8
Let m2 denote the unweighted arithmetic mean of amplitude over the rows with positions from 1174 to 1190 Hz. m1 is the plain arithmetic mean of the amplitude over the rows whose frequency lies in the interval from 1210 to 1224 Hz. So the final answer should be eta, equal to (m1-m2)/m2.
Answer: 0.014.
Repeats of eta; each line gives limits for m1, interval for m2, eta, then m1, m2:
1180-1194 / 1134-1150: -0.016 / 66.3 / 67.4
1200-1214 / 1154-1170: 0.016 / 67.4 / 66.4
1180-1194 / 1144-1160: -0.025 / 66.3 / 67.9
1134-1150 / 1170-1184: 0.014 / 67.4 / 66.5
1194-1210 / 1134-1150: 0.008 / 67.9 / 67.4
